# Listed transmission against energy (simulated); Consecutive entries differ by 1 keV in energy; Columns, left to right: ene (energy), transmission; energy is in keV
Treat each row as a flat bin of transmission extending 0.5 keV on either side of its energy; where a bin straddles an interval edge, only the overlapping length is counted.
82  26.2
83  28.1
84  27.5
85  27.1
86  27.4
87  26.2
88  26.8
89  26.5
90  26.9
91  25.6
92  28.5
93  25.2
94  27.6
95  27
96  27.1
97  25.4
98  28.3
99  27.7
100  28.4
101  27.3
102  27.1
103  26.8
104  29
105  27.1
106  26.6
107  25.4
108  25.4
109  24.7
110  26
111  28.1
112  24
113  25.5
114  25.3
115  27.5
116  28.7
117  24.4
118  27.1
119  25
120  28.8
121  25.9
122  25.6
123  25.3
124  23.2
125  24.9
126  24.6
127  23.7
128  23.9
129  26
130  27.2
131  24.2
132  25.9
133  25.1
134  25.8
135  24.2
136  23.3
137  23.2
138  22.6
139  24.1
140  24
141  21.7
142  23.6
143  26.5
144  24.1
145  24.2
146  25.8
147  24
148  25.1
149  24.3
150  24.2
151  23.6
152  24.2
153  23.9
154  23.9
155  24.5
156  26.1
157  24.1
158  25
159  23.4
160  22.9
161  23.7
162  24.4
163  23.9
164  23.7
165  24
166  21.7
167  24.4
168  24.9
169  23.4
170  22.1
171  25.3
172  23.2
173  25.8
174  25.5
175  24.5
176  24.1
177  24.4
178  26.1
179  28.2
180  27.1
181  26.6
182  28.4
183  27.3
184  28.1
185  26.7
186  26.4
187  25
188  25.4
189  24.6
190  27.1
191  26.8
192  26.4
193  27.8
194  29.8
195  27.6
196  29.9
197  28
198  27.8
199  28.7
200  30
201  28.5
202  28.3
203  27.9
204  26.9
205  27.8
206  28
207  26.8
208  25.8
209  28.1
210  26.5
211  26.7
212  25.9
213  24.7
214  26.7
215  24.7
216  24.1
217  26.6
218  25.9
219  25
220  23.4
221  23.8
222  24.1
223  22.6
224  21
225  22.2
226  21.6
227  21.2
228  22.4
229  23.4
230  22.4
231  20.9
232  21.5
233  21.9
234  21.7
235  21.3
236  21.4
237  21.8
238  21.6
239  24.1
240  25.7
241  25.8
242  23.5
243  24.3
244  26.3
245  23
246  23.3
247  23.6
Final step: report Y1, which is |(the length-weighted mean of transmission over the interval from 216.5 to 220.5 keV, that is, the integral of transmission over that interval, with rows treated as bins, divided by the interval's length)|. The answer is 25.2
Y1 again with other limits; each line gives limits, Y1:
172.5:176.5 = 25.0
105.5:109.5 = 25.5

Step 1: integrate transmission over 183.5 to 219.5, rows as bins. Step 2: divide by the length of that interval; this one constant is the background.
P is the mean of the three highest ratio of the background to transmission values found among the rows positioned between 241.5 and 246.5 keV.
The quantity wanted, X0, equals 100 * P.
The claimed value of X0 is 116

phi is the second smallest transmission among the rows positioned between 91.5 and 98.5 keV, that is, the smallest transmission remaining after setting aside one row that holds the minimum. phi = 25.4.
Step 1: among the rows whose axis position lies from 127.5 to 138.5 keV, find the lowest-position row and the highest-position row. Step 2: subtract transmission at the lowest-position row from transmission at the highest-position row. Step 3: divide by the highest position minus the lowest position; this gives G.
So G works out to -0.13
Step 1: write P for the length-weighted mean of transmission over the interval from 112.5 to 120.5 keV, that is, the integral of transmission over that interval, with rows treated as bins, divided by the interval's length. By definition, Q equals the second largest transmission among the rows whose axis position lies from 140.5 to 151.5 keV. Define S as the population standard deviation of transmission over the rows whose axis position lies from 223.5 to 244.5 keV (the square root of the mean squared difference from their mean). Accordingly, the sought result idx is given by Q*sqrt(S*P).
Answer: 170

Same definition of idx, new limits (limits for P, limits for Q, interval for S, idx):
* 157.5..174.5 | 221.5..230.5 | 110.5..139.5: 146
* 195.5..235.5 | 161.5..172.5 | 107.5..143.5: 159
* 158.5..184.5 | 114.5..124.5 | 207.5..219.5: 149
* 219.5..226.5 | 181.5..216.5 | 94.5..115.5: 162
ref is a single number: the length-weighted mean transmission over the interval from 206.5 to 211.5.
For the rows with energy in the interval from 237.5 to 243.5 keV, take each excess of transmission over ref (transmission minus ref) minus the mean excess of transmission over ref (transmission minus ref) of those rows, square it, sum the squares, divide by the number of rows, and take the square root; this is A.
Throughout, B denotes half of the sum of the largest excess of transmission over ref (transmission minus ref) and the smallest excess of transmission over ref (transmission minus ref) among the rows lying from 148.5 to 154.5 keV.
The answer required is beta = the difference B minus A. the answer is -4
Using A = 1.4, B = -3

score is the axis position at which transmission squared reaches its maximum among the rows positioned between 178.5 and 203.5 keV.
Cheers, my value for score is 200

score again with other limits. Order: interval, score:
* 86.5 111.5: 104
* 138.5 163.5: 143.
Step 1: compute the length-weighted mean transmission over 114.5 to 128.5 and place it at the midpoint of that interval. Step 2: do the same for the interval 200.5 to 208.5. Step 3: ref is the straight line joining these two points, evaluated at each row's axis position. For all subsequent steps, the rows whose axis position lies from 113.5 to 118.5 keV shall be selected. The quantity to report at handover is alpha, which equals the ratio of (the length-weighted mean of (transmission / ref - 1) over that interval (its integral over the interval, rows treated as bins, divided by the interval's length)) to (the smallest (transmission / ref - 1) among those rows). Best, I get -1.0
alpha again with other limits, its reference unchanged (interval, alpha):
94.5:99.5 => 6.0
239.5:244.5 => 0.7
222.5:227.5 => 0.9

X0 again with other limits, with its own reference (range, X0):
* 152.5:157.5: 113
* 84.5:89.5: 102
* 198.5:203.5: 96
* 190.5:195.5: 100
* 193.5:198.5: 97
